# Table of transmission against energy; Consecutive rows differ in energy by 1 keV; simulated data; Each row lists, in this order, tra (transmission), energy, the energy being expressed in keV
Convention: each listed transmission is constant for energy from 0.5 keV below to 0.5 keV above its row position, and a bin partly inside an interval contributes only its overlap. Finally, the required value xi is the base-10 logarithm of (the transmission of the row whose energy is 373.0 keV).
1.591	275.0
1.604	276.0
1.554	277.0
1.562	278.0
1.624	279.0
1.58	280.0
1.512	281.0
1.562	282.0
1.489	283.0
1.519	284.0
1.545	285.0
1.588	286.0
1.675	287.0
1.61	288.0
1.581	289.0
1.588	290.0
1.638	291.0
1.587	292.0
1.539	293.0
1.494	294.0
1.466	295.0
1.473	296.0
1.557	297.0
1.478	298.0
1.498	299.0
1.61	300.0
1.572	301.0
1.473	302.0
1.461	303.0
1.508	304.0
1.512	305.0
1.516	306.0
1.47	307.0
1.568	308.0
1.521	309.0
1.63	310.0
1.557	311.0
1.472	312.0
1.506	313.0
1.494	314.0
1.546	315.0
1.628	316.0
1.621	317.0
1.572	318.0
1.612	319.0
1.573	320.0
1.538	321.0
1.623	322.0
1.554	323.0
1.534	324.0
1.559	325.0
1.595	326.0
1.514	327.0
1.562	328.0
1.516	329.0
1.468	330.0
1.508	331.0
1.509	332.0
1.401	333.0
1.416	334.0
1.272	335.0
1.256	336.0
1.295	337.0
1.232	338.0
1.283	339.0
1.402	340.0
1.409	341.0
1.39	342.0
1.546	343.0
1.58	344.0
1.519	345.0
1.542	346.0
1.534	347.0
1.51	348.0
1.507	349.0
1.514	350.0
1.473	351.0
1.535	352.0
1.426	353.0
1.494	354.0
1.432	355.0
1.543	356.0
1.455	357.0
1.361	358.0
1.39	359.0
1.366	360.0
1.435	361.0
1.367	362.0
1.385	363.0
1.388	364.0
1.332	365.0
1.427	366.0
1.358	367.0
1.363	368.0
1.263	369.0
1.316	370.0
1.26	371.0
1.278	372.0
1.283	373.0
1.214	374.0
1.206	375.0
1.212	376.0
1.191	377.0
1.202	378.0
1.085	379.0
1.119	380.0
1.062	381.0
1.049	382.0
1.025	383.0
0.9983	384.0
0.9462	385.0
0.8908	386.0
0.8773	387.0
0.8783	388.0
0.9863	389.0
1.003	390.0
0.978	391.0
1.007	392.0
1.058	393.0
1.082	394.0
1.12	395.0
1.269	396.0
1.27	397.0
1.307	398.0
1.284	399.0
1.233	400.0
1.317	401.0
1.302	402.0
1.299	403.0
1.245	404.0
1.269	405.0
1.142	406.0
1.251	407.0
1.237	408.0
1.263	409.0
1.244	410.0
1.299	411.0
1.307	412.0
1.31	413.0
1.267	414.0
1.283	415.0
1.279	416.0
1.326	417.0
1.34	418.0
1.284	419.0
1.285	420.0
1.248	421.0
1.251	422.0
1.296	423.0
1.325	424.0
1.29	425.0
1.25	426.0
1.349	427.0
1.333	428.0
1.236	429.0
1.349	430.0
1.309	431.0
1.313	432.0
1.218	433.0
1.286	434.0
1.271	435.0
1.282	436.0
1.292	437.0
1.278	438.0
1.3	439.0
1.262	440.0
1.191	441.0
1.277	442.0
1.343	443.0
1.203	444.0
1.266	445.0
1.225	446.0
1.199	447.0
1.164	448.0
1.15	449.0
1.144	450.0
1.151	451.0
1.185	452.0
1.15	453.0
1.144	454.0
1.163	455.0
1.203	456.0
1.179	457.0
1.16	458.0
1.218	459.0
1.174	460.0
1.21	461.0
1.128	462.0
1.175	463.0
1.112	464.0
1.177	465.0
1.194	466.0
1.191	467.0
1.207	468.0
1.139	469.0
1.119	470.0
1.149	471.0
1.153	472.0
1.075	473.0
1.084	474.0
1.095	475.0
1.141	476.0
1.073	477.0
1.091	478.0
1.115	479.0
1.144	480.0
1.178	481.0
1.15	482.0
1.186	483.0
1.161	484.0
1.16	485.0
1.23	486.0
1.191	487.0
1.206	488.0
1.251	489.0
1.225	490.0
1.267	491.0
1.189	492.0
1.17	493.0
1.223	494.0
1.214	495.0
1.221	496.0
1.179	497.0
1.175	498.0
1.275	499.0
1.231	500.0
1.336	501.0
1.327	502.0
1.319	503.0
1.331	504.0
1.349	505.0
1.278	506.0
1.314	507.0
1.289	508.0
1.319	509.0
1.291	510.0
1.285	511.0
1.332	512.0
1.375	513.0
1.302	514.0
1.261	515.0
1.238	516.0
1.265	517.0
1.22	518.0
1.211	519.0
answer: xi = 0.108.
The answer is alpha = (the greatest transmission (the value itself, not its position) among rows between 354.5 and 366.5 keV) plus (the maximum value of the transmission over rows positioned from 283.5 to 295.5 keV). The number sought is 3.2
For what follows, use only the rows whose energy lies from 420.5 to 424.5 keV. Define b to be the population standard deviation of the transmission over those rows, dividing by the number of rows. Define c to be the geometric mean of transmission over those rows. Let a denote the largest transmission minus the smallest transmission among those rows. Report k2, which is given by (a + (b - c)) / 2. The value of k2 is -0.59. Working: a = 0.08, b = 0.032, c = 1.28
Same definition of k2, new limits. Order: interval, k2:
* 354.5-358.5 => -0.60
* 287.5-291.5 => -0.76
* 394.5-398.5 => -0.49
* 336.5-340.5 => -0.53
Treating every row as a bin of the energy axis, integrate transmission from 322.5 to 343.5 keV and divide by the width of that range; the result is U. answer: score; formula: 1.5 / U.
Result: 1.04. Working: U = 1.4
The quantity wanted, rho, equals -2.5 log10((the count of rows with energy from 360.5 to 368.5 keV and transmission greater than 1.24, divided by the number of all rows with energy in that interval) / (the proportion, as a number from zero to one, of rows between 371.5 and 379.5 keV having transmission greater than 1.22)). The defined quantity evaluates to -1.5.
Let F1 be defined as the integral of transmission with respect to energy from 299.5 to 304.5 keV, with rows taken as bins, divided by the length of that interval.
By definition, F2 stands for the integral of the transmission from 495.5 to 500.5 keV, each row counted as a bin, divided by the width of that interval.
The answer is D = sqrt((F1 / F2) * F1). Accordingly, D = 1.38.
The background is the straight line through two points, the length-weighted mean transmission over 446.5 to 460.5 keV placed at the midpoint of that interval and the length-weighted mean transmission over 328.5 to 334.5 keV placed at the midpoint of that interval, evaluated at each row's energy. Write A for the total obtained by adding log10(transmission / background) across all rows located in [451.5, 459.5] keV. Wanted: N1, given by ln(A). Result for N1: -3.55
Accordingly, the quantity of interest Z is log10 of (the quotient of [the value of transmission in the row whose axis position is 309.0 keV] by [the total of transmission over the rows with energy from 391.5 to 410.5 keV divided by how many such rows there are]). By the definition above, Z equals 0.10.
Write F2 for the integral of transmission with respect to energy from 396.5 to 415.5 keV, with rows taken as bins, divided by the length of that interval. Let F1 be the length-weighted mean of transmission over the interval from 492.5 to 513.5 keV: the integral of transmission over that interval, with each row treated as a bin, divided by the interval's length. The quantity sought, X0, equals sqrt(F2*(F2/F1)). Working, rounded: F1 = 1.28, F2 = 1.27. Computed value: 1.12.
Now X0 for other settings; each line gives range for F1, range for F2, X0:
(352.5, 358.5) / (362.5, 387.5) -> 0.99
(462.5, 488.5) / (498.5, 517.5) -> 1.21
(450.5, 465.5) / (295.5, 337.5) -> 1.40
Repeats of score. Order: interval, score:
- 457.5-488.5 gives 1.30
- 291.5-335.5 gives 0.98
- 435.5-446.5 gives 1.19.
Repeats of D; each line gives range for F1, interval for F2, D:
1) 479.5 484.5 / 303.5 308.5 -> 0.95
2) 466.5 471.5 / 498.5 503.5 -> 1.02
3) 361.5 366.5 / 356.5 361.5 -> 1.17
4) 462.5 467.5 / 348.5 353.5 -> 0.96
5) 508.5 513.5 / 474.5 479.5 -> 1.26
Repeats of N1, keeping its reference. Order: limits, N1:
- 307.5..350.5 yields -1.47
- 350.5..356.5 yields -2.11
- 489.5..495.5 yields -1.14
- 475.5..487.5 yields -1.48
